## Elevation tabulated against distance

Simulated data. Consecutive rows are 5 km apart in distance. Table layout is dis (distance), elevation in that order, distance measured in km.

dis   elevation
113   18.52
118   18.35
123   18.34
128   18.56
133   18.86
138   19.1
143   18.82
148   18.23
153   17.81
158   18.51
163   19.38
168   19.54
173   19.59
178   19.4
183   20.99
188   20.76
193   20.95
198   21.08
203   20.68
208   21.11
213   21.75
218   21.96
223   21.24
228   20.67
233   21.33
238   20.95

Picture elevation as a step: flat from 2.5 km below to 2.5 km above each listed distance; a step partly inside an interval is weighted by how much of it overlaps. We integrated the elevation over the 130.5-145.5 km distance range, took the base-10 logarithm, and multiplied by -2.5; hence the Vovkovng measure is -6.1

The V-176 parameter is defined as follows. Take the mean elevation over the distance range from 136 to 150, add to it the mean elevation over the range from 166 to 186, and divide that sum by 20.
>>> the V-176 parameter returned 1.93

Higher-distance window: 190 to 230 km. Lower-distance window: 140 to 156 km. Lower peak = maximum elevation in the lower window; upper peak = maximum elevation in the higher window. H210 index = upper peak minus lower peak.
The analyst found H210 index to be 3.1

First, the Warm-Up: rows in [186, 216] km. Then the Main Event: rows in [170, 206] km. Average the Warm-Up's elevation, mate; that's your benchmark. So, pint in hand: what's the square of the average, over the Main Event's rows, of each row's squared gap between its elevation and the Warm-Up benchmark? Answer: 1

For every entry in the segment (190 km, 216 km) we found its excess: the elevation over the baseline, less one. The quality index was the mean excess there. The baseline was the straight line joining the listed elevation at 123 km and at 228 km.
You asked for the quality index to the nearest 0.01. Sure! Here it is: 0.05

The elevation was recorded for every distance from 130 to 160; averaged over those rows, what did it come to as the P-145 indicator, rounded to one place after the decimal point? 18.6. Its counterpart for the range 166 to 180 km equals 19.5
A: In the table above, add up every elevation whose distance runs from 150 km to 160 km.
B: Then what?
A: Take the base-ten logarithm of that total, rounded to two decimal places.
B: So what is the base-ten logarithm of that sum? 1.56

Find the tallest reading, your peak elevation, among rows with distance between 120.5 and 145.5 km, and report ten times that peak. 191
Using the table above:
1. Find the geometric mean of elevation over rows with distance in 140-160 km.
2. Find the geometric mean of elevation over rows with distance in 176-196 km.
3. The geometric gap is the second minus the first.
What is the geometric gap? 2.2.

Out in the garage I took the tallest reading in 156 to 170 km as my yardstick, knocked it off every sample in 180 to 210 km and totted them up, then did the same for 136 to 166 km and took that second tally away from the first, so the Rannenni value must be 14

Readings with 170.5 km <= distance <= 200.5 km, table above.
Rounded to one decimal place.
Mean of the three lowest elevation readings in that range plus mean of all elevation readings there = 40.4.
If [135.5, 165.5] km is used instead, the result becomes 36.8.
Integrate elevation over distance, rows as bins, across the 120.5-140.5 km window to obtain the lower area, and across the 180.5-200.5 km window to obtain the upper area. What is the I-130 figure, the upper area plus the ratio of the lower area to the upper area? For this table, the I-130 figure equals 420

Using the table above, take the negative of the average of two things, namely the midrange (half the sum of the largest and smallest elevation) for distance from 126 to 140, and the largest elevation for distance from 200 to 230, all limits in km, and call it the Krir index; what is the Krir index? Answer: -20.4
